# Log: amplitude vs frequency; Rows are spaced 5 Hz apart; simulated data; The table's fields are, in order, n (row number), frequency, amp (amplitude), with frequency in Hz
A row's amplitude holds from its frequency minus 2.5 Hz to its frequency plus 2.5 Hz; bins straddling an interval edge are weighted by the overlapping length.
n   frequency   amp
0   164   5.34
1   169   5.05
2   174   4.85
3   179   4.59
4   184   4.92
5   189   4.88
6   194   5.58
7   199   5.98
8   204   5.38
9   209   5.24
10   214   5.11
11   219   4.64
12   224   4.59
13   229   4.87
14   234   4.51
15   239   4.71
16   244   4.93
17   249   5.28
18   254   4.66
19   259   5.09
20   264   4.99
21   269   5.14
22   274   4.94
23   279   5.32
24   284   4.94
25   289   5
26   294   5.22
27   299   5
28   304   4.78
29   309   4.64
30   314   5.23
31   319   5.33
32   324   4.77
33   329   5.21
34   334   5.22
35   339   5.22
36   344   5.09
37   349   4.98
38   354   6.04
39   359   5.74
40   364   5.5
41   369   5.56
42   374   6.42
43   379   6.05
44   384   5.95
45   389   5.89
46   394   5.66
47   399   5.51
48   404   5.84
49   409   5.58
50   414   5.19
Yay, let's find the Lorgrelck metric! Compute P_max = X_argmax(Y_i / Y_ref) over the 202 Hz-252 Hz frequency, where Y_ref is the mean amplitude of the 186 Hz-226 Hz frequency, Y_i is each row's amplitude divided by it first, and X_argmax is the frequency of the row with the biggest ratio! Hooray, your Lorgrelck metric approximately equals 204 Hz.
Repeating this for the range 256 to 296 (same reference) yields 279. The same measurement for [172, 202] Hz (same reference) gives 199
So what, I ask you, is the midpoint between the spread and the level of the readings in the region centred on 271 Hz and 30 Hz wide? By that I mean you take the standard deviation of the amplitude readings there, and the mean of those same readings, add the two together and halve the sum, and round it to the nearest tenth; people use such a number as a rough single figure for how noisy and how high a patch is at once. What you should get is 2.6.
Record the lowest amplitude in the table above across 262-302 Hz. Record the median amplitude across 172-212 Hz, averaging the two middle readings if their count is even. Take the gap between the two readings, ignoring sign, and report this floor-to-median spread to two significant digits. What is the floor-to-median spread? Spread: 0.14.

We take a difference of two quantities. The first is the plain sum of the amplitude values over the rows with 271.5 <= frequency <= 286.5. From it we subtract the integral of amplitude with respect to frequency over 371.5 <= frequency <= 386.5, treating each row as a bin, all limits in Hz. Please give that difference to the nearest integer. -77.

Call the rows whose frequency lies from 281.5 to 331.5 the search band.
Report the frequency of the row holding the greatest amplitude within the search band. 319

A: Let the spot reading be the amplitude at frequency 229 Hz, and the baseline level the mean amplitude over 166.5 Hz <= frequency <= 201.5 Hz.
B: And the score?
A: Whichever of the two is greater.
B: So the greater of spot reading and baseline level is 5.12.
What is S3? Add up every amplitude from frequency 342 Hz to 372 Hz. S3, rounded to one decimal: 32.9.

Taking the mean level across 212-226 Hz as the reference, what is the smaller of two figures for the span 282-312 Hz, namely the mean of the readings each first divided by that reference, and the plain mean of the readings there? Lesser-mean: 1.03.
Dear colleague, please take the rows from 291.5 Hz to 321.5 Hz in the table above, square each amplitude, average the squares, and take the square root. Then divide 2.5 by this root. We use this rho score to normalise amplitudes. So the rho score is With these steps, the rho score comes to 0.496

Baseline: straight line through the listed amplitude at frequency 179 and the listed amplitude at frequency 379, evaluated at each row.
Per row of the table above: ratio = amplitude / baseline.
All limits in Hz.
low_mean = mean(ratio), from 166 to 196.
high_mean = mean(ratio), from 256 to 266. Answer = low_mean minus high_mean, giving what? 0.11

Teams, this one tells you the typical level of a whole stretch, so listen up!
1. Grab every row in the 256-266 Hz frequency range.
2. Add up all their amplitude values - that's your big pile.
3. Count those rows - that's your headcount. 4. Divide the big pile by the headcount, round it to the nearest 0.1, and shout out 5.0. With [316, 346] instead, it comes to 5.1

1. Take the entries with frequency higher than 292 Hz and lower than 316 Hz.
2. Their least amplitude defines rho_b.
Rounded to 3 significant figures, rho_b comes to 4.64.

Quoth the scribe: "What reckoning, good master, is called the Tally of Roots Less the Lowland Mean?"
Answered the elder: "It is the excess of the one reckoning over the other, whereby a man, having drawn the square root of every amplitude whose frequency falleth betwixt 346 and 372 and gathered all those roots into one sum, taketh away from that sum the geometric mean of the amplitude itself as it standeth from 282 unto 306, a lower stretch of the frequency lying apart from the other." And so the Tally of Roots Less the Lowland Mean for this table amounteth 6.8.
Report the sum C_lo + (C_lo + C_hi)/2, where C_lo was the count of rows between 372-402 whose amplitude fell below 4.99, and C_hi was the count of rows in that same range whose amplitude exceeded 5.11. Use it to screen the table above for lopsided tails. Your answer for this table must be 3.0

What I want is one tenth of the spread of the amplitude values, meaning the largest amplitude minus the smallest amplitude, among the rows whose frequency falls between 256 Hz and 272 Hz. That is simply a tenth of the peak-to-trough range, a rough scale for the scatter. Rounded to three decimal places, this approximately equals 0.015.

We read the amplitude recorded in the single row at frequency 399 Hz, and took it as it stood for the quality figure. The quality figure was 5.51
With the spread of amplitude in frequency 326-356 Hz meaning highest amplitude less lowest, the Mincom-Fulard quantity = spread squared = 1.12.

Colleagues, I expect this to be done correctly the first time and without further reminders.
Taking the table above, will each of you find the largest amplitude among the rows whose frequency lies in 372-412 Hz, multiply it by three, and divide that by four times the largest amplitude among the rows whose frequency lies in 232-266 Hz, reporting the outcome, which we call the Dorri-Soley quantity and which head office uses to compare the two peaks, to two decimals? 0.91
